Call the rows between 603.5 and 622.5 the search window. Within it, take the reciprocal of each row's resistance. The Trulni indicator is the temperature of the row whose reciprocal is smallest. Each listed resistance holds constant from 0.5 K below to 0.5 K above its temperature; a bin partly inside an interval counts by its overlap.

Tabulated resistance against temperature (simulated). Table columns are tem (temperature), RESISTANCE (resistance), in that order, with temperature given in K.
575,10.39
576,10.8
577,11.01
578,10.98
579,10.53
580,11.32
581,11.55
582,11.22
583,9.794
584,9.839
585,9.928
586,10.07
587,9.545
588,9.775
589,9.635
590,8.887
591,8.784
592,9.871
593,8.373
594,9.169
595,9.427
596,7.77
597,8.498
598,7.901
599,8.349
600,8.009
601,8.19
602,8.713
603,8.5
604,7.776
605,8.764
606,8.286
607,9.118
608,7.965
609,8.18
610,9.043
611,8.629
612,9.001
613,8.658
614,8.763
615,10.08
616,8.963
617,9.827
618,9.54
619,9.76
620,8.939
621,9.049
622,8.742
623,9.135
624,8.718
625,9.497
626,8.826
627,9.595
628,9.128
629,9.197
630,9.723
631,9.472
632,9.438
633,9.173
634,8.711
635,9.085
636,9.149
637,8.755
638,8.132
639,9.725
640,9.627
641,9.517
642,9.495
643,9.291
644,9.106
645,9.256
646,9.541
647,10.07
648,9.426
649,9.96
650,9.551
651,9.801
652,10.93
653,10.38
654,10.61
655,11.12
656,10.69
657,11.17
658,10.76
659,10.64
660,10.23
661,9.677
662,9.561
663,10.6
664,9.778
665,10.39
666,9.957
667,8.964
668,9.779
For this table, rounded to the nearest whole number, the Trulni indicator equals 615 K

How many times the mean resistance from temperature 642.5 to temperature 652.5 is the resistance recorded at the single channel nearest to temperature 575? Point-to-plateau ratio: 1.07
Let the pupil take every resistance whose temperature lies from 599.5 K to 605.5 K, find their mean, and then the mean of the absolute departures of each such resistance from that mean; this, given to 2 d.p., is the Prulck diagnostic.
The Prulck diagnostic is 0.33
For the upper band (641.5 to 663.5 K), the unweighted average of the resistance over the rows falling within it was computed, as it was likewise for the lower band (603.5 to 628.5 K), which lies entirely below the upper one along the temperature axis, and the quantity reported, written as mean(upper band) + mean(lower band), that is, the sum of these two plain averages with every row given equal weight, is 19.0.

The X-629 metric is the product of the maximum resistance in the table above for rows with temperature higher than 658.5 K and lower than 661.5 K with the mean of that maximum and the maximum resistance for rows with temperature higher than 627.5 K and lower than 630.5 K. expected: 108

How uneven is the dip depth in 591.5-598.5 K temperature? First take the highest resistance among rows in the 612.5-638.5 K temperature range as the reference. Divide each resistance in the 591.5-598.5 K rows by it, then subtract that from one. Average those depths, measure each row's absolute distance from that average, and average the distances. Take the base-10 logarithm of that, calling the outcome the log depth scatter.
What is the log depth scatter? -1.18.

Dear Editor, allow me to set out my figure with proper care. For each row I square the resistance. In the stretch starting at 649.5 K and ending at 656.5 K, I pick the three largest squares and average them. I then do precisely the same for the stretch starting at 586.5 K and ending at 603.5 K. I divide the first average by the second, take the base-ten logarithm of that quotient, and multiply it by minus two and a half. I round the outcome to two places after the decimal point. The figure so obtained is -0.24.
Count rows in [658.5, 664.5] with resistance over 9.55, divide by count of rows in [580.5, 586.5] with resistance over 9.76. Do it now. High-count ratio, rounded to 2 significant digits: 1.0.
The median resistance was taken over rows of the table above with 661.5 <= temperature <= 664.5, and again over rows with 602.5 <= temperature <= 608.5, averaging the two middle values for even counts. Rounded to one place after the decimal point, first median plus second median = 18.2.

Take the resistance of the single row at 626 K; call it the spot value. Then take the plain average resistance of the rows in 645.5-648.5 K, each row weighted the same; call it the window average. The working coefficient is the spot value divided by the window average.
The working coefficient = 0.91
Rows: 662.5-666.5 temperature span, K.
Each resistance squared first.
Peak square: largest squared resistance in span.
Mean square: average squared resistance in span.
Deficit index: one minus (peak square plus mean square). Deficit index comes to -215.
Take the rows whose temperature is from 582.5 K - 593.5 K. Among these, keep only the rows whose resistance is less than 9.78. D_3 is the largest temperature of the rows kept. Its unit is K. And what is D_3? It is 593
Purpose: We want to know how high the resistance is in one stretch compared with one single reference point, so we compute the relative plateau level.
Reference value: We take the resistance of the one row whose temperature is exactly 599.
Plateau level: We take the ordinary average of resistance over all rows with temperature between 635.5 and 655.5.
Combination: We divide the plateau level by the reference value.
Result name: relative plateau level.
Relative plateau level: 1.16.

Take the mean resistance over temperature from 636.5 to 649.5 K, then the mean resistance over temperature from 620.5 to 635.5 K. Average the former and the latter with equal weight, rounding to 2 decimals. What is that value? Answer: 9.27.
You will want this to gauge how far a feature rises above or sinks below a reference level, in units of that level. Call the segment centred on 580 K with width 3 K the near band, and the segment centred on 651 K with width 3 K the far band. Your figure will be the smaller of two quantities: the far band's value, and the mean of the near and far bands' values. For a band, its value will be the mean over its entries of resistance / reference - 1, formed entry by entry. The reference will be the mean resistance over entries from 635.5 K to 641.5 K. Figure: 0.10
